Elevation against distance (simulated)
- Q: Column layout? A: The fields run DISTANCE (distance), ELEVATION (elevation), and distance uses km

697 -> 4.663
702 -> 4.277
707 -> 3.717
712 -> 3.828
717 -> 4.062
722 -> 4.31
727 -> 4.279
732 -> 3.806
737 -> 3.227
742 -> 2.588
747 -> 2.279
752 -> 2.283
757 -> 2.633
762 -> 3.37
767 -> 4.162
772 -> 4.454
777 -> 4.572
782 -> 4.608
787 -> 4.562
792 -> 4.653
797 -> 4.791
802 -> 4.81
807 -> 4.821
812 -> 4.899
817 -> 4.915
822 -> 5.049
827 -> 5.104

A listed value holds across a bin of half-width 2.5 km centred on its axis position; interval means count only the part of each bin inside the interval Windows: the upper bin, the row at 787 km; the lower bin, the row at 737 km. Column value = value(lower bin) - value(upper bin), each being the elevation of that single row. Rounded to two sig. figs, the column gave -1.3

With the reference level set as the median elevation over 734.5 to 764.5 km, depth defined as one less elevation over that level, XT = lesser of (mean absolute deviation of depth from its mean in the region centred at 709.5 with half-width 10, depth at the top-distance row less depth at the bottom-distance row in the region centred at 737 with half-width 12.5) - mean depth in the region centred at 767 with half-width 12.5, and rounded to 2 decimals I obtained 0.55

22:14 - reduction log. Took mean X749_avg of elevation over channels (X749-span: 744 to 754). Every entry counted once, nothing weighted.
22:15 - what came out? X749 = 2.3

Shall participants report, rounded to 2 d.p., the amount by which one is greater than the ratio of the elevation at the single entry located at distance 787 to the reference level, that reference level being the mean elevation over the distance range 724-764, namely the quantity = -0.49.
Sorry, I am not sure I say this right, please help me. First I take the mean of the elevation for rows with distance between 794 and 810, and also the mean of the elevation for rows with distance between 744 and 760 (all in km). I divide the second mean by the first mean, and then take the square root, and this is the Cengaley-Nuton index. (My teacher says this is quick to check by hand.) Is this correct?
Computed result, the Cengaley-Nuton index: 0.71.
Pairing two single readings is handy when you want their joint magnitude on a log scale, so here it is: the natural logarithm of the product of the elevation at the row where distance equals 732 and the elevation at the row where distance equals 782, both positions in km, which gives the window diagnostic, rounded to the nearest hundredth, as 2.86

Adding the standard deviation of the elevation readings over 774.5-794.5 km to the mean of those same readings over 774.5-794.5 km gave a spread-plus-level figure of 4.6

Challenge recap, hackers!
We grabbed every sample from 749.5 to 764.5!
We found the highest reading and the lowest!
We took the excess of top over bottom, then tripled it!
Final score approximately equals 3.3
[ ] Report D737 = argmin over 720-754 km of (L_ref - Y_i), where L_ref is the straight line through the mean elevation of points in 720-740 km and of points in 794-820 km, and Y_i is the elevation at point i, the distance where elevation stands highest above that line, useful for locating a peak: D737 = 722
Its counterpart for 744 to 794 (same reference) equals 777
